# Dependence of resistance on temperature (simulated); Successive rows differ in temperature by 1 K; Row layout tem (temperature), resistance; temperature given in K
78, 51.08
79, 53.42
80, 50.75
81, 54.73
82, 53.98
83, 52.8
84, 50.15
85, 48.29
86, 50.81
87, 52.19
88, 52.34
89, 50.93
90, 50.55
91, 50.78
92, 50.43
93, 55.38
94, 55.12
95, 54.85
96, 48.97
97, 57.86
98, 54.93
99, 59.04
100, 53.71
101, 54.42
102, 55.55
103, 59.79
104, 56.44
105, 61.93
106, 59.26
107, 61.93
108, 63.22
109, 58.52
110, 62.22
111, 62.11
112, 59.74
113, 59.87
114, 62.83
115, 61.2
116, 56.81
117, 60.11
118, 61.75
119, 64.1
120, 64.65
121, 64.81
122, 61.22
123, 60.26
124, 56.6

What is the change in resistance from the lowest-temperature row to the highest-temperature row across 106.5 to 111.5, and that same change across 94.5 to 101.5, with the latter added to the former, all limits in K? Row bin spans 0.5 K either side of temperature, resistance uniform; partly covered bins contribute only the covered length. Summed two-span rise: 0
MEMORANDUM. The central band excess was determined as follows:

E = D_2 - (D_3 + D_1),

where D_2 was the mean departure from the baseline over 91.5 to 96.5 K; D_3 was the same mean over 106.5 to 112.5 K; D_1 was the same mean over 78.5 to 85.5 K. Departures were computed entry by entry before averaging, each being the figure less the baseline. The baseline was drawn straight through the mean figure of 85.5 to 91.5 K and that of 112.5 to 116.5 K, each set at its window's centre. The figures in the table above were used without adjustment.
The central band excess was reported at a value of -6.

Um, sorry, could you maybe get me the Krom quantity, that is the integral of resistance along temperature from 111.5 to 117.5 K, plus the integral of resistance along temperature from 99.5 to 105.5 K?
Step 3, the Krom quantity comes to 702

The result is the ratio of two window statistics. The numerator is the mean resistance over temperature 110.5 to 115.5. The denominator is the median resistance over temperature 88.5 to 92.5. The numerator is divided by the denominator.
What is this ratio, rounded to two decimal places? 1.21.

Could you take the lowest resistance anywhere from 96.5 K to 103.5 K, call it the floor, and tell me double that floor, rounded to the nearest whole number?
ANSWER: 107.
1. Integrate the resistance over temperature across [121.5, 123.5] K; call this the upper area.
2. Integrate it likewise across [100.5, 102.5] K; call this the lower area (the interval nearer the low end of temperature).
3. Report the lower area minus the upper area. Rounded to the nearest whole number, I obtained -12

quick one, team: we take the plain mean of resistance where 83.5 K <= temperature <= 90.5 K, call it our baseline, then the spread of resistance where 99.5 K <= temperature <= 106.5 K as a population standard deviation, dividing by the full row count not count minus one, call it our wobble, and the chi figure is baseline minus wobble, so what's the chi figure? 48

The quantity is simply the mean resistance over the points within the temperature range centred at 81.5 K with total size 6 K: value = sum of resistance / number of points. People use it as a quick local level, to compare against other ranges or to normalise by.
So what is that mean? 53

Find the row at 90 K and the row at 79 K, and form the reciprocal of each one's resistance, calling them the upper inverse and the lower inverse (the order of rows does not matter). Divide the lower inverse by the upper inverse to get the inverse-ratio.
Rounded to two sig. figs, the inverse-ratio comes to 0.95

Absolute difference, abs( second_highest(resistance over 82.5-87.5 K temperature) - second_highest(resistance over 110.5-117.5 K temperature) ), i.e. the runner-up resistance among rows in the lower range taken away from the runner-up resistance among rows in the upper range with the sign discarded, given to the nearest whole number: 10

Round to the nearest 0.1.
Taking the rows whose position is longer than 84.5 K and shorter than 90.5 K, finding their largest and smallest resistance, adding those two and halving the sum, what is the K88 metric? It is 50.3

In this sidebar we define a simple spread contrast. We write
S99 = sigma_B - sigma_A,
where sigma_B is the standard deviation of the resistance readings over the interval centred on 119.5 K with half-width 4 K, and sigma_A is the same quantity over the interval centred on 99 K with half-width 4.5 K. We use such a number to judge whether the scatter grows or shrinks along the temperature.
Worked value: -0.5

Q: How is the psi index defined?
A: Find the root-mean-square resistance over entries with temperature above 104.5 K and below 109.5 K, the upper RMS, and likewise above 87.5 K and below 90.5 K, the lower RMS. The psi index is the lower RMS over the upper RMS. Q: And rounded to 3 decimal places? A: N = 0.841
